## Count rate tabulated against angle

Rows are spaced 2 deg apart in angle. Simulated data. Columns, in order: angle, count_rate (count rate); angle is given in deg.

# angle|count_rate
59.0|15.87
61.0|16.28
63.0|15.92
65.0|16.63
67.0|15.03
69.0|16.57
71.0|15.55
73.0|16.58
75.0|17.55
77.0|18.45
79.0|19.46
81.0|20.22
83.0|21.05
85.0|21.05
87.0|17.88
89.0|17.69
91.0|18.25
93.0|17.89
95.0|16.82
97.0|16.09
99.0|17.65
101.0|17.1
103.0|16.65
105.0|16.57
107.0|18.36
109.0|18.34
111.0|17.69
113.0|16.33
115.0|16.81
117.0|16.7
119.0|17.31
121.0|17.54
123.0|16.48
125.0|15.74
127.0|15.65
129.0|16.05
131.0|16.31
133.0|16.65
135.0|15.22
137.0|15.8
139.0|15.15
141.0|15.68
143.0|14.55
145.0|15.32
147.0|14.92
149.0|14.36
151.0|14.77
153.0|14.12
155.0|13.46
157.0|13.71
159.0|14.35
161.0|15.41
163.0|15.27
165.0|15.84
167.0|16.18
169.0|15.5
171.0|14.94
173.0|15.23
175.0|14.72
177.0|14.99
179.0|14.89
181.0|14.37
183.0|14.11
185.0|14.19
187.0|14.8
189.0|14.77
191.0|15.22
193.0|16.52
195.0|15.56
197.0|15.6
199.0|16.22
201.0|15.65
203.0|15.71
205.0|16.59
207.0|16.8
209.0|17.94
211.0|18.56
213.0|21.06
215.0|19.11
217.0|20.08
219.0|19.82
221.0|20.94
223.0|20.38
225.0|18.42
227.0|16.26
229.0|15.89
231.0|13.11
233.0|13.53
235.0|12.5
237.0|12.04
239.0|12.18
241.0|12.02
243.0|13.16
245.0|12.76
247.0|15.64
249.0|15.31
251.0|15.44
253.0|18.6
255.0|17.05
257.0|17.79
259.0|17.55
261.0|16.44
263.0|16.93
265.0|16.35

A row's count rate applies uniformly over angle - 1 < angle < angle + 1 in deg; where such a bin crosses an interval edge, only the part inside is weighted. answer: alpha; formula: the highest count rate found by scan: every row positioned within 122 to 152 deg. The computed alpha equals 16.65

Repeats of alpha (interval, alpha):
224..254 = 18.6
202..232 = 21.06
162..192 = 16.18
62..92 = 21.05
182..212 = 18.56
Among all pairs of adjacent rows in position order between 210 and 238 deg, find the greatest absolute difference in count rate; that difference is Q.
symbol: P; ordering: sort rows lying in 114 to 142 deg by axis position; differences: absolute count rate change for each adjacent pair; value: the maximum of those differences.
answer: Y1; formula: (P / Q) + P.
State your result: 1.9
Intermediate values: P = 1.4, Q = 2.8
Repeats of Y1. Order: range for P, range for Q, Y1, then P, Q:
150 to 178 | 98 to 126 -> 1.7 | 1.1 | 1.8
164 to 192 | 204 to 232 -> 0.9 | 0.7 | 2.8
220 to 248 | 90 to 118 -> 4.5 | 2.9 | 1.8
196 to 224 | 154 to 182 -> 4.9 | 2.5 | 1.1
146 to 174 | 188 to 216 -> 1.5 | 1.1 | 2.5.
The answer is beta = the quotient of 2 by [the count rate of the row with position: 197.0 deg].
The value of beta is 0.128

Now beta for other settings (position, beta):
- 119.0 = 0.116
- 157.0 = 0.146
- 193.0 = 0.121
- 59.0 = 0.126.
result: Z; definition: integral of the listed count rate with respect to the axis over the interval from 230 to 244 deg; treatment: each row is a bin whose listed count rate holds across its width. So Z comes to 177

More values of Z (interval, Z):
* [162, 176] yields 215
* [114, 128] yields 232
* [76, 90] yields 272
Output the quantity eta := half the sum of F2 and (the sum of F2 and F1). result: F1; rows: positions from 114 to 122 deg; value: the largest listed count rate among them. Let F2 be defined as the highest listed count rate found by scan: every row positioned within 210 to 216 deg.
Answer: 29.8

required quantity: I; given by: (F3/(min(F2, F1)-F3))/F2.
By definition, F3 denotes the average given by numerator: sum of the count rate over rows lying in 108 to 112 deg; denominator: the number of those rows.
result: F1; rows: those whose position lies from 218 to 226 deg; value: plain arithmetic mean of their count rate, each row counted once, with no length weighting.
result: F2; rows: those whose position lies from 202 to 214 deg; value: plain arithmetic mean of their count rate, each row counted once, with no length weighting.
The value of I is -4.3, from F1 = 19.9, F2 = 17.8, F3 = 18.0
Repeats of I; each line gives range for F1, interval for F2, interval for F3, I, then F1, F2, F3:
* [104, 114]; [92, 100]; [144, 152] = 0.4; 17.5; 17.1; 14.8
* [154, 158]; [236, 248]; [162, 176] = -0.5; 13.6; 13.0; 15.4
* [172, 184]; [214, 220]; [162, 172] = -1.0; 14.7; 19.7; 15.5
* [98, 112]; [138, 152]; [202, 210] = -0.6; 17.5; 15.0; 16.8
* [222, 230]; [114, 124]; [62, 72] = 0.9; 17.7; 17.0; 15.9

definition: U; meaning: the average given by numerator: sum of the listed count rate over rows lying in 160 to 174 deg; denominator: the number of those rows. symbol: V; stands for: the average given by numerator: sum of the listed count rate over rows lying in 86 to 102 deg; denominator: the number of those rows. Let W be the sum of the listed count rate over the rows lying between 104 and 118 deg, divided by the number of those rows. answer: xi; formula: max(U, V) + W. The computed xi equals 34.7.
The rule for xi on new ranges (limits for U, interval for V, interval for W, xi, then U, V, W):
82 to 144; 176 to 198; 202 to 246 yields 33.3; 17.0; 15.0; 16.3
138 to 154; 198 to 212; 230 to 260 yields 31.4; 14.9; 16.8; 14.6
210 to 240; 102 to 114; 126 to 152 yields 32.7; 16.9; 17.3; 15.4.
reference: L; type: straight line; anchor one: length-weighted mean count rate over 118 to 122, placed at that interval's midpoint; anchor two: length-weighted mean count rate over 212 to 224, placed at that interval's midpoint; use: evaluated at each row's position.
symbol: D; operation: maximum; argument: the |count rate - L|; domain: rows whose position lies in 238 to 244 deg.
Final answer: 8.9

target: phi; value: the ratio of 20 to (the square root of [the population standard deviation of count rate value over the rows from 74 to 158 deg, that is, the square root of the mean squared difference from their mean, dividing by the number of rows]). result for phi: 15.1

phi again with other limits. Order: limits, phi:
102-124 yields 23.9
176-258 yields 12.8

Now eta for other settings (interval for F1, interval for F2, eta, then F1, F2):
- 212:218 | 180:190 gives 25.3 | 21.06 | 14.8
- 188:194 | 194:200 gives 24.5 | 16.52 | 16.22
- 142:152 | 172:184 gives 22.9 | 15.32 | 15.23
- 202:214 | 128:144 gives 27.2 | 21.06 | 16.65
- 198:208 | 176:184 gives 23.4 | 16.8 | 14.99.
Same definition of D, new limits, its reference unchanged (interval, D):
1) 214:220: 1.0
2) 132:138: 2.6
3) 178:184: 5.1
